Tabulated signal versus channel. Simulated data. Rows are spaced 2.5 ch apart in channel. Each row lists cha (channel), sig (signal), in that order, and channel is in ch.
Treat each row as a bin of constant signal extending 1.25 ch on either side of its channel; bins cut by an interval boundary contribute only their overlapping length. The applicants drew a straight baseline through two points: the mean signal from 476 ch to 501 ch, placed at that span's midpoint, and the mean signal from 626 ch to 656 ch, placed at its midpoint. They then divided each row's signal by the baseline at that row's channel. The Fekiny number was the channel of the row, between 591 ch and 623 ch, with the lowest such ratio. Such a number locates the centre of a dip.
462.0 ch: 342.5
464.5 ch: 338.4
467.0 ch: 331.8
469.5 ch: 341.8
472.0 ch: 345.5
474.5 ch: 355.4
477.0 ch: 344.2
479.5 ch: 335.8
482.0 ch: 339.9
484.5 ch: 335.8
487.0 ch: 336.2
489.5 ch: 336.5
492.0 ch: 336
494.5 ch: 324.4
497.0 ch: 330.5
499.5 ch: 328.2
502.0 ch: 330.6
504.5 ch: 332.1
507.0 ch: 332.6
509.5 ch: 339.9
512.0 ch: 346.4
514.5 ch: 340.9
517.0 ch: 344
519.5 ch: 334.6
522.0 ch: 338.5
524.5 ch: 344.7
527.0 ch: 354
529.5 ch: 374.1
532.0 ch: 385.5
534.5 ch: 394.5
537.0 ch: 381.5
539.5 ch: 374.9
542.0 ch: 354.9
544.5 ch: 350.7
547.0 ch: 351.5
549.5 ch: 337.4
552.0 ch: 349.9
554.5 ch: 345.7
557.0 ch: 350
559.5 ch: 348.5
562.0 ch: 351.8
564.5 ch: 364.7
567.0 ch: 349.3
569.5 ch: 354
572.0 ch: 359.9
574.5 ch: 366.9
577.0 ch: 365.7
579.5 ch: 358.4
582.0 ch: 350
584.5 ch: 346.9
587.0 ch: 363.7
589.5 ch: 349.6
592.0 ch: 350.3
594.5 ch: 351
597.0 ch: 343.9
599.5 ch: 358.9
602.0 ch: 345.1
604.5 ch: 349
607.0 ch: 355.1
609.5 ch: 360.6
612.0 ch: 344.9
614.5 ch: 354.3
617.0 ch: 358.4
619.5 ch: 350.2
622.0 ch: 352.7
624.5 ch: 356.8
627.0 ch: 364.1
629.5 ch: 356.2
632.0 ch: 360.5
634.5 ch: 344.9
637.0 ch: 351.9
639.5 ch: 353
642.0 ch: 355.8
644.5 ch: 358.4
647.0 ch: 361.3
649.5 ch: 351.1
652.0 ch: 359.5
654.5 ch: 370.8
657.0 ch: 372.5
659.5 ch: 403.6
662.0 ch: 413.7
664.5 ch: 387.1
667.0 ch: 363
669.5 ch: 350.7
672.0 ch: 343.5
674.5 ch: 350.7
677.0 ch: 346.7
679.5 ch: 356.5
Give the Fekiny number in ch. 612.0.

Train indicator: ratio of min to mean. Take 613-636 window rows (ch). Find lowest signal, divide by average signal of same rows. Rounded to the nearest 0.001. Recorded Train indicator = 0.971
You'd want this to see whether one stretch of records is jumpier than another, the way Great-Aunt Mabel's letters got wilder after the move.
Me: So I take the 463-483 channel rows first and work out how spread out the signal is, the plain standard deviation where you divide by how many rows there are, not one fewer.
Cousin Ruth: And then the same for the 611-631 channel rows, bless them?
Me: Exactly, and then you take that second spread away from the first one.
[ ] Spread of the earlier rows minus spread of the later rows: 1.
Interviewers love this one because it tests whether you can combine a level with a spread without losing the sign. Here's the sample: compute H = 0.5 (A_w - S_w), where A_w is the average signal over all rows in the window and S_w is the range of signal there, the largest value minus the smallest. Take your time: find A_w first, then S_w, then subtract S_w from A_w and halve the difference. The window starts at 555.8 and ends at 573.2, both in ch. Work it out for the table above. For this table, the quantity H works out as 169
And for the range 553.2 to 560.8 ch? 172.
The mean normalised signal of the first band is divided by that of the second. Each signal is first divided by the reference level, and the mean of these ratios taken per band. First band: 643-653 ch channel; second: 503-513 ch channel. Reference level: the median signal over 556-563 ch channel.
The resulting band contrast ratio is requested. 1.06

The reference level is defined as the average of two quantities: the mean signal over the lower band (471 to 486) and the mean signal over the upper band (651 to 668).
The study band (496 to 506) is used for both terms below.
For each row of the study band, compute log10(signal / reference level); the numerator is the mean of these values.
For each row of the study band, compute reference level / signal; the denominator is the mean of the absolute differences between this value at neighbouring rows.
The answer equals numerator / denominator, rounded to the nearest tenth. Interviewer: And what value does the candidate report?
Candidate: -5.8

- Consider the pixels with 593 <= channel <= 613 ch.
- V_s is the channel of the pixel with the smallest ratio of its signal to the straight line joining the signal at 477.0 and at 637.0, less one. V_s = 597.0 ch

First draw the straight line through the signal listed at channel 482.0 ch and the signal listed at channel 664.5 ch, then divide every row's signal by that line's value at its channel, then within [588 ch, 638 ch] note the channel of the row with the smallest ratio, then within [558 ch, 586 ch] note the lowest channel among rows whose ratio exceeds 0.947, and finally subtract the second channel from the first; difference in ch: 75.0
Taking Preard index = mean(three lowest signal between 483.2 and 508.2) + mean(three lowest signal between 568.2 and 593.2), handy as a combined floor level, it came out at 677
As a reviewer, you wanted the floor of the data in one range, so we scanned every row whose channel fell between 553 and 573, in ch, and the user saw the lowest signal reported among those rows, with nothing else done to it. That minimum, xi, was 345.7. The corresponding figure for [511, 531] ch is 334.6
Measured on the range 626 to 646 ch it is 344.9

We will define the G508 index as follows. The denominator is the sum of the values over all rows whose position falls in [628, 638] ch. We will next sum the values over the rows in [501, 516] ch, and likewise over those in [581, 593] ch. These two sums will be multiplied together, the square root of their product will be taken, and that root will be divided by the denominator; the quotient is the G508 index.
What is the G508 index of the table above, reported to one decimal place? 1.3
